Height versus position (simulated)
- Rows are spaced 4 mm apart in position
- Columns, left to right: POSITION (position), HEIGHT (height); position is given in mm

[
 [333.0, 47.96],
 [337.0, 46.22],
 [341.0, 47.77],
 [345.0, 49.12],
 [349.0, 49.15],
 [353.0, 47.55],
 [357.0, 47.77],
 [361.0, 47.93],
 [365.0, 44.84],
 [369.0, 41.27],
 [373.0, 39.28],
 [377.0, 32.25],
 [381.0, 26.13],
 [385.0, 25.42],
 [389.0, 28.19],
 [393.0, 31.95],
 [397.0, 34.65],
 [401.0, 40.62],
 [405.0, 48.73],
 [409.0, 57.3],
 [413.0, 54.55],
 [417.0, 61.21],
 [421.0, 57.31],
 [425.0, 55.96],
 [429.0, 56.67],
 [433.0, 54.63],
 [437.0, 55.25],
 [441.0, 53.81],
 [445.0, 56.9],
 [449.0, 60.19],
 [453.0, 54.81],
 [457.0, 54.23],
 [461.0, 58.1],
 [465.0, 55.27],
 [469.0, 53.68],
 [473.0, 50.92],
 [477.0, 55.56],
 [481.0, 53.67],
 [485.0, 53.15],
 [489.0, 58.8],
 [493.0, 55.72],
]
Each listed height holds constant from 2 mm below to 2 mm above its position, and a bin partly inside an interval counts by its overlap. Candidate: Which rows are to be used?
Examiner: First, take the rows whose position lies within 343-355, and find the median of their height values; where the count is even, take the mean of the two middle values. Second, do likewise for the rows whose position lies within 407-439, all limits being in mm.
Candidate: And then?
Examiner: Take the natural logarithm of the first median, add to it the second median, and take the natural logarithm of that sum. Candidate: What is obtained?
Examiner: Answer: 4.10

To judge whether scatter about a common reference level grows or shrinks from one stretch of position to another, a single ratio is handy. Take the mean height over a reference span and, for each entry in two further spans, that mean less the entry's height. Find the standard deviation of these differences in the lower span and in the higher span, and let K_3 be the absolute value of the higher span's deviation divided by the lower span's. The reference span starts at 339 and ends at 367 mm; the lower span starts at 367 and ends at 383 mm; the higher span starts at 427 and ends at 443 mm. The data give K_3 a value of 0.17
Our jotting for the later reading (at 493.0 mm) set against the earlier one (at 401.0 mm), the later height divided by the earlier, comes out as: 1.4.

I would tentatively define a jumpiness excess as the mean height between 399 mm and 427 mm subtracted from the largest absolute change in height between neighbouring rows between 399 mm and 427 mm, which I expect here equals -45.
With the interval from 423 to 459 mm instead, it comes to -50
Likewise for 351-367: -44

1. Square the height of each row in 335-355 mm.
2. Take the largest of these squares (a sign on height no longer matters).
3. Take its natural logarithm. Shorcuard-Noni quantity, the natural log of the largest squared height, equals 7.79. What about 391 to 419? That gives 8.23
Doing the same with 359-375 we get 7.74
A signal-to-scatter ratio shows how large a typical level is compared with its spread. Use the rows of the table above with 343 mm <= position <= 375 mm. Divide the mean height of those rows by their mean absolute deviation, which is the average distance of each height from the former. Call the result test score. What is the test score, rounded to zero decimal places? 15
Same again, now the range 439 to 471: 30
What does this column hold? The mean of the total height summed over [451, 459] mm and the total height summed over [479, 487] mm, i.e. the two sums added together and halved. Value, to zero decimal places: 108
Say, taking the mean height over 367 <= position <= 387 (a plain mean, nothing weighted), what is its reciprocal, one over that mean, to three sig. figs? 0.0304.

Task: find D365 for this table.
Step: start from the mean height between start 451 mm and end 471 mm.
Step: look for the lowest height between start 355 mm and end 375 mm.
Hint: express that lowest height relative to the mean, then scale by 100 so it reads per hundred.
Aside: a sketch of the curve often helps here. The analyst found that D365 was 71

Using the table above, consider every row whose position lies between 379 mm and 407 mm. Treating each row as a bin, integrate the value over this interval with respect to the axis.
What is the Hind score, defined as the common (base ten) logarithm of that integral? 2.97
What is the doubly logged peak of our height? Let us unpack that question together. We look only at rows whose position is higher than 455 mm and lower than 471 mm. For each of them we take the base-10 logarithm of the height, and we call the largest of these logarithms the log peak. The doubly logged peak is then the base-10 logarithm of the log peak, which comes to 0.247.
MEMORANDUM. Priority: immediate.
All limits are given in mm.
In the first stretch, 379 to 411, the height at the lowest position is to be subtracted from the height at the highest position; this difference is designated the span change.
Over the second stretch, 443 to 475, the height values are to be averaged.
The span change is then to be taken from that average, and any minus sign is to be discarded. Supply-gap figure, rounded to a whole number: 24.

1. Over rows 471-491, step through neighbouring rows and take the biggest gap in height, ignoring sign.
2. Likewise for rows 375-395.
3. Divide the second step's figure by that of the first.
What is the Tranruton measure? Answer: 1.1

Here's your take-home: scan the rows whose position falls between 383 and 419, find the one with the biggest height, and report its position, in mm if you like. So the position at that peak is 417.0 mm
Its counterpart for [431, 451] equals 449.0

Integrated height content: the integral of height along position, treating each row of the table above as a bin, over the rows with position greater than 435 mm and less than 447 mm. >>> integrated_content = 664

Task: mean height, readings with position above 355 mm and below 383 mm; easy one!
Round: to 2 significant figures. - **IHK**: 40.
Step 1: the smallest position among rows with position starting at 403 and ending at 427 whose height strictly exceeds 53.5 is 409.0 mm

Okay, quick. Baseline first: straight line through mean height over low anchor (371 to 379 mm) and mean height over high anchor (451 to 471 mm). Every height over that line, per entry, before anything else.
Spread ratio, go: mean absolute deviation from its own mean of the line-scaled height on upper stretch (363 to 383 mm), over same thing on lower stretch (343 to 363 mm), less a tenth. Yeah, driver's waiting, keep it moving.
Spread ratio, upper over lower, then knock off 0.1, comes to 2.5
